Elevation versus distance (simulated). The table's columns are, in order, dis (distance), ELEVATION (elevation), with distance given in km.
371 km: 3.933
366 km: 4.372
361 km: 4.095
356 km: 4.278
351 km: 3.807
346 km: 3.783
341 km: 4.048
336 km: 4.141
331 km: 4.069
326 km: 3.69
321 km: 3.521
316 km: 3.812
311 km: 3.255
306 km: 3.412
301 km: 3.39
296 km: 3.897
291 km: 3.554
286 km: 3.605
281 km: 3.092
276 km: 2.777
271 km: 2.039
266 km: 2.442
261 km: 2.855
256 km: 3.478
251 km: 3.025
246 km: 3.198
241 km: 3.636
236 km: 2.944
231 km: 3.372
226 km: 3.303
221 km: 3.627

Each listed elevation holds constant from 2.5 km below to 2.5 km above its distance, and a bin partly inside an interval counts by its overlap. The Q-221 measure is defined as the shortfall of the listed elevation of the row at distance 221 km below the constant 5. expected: 1.4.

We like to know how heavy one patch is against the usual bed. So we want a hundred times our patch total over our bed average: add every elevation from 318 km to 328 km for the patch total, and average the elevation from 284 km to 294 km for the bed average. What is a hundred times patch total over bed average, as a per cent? 201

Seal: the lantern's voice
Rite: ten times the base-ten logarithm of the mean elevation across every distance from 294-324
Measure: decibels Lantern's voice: 5.5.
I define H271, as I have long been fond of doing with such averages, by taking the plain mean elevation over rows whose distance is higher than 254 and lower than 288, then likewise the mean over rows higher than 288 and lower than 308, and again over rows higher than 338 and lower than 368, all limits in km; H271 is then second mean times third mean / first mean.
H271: 5.0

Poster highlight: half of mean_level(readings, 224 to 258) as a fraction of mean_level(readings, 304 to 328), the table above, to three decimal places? 0.463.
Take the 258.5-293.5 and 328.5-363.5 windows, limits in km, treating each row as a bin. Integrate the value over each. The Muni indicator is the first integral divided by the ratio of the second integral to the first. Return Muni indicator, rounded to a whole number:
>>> 73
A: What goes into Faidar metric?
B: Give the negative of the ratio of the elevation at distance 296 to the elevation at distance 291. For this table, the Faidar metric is -1.10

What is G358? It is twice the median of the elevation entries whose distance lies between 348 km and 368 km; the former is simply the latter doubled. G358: 8.4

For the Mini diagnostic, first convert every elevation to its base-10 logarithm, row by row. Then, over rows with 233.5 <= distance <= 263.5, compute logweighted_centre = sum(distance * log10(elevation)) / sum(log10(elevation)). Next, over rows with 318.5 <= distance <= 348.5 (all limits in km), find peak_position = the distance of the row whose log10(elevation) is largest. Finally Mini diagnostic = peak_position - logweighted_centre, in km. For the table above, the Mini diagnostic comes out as 87.6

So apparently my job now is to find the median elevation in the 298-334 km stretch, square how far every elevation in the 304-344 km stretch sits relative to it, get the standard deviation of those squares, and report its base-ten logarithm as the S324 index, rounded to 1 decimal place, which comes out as -0.8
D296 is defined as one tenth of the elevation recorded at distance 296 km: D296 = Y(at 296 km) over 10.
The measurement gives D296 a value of 0.39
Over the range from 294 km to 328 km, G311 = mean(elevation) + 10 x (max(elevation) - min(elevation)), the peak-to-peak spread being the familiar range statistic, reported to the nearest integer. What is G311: 10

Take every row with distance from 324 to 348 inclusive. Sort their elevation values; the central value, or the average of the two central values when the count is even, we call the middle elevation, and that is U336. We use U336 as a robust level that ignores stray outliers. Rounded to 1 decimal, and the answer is 4.0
